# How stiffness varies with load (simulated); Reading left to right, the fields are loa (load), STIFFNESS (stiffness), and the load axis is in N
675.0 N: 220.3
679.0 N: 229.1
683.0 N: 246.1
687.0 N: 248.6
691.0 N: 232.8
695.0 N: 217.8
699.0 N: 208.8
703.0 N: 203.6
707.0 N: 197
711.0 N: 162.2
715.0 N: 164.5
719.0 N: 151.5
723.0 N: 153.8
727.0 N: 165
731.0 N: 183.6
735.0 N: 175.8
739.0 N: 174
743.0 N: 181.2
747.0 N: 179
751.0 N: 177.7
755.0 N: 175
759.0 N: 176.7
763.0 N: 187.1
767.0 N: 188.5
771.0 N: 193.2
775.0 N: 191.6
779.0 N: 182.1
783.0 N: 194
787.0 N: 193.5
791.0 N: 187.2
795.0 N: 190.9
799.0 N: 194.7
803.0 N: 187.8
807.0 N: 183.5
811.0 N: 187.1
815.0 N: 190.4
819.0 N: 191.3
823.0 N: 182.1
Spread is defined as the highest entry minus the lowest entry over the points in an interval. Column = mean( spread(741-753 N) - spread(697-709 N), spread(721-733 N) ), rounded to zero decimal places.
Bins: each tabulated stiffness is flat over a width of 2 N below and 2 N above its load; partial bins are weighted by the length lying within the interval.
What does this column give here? 11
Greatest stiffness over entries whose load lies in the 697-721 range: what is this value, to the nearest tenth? 208.8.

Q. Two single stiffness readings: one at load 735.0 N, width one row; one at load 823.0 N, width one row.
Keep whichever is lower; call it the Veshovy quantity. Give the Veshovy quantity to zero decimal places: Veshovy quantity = 176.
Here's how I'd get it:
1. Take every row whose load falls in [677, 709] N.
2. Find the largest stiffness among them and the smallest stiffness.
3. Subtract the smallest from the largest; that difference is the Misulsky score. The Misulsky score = 52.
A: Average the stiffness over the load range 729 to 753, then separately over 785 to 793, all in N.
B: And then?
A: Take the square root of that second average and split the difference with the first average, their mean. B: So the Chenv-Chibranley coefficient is 96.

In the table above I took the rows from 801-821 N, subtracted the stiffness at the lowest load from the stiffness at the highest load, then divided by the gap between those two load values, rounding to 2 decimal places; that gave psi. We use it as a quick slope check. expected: 0.22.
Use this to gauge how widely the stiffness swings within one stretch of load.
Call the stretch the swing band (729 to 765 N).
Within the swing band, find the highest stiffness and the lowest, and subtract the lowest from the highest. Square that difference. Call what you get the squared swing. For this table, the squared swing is 172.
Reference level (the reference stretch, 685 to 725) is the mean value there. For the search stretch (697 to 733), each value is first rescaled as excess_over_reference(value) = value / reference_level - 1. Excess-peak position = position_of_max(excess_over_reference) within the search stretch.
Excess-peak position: 699.0 N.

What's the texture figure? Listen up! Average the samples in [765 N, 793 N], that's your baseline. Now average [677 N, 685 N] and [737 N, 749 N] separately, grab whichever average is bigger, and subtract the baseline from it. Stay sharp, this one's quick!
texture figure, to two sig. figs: 48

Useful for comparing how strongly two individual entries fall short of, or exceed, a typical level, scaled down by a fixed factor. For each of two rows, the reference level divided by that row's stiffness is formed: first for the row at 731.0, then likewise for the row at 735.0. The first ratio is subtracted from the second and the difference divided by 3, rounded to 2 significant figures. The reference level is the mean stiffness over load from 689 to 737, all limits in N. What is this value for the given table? 0.015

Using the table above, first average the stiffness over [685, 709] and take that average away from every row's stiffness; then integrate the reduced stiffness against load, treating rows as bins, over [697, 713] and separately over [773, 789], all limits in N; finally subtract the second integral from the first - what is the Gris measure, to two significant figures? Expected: 42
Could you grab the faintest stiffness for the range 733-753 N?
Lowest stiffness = 174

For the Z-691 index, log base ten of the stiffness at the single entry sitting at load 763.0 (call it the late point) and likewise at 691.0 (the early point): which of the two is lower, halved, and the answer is 1.14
